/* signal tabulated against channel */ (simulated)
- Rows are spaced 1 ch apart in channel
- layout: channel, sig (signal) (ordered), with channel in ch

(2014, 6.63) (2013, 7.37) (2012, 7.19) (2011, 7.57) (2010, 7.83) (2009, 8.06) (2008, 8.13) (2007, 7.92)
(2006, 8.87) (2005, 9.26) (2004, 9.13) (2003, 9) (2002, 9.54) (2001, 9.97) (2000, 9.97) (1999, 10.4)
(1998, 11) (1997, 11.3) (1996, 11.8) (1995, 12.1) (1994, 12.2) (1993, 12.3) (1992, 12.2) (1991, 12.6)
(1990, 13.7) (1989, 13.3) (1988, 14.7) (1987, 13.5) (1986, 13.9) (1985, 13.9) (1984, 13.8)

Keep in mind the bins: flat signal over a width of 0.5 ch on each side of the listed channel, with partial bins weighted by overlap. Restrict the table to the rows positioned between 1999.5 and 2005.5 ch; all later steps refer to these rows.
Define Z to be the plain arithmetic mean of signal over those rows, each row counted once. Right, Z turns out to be 9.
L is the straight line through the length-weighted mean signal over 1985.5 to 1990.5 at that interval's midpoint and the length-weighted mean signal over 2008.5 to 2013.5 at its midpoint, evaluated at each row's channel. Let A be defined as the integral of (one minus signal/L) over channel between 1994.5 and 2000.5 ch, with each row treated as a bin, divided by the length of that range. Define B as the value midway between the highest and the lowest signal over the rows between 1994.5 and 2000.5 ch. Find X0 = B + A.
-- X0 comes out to 11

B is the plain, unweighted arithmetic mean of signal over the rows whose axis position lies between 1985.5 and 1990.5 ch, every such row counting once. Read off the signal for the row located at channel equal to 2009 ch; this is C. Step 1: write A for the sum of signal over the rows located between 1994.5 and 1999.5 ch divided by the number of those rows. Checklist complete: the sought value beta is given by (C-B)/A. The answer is -0.5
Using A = 11.3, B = 13.8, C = 8.06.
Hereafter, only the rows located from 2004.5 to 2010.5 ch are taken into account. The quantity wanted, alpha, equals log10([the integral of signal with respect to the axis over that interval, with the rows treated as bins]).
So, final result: 1.70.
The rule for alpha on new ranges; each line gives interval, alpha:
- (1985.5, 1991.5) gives 1.91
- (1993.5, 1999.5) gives 1.84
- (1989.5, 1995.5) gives 1.88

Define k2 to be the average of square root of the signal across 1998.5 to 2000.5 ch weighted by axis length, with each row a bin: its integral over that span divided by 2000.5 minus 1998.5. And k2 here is 3.19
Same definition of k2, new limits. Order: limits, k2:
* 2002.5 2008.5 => 2.95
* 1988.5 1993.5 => 3.58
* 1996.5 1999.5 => 3.30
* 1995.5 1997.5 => 3.40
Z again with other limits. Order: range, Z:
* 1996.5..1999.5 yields 11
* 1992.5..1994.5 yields 12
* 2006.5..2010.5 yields 8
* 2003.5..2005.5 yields 9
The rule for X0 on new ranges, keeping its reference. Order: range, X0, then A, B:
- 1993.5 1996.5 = 12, -0.009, 12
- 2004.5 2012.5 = 8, 0.021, 8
